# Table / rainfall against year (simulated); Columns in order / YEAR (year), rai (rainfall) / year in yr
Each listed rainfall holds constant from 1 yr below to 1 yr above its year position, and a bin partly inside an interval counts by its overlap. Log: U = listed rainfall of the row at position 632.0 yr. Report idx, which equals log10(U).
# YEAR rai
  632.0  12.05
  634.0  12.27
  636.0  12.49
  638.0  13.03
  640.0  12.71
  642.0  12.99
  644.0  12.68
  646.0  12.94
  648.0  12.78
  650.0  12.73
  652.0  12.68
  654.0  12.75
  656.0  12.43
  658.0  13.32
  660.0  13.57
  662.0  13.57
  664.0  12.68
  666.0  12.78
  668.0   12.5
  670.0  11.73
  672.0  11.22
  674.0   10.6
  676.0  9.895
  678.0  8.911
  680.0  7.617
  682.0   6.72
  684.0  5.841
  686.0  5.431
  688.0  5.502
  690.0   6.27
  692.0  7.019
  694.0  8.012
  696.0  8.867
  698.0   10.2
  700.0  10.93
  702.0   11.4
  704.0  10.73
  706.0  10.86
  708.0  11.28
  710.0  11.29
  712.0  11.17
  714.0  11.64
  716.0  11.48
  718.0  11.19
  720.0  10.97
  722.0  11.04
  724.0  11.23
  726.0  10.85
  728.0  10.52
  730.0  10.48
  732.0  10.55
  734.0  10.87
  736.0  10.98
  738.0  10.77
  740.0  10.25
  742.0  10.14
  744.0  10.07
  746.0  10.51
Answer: 1.08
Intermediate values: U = 12.05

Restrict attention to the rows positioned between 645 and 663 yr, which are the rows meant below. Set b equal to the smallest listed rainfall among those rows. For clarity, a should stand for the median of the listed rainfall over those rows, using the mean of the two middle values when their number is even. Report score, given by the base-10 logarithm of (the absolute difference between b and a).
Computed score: -0.5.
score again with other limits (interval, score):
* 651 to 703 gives 0.7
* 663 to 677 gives 0.3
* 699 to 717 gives -0.3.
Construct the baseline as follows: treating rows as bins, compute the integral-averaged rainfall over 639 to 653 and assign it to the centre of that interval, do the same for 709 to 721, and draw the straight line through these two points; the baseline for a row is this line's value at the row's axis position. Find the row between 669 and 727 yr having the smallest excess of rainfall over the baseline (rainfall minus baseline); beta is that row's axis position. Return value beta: 686.0 yr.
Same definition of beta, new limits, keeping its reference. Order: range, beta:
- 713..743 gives 742.0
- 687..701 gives 688.0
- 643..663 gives 644.0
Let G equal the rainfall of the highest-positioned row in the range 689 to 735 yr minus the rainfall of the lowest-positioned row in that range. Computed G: 4.60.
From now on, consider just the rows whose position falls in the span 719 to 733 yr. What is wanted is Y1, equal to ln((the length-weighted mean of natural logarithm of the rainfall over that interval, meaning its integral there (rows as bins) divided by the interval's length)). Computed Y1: 0.87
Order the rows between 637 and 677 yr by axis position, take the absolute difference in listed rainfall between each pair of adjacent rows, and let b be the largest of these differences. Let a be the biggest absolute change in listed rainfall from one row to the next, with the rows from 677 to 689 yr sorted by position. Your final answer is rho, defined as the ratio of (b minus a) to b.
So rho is -0.5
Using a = 1.29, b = 0.9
